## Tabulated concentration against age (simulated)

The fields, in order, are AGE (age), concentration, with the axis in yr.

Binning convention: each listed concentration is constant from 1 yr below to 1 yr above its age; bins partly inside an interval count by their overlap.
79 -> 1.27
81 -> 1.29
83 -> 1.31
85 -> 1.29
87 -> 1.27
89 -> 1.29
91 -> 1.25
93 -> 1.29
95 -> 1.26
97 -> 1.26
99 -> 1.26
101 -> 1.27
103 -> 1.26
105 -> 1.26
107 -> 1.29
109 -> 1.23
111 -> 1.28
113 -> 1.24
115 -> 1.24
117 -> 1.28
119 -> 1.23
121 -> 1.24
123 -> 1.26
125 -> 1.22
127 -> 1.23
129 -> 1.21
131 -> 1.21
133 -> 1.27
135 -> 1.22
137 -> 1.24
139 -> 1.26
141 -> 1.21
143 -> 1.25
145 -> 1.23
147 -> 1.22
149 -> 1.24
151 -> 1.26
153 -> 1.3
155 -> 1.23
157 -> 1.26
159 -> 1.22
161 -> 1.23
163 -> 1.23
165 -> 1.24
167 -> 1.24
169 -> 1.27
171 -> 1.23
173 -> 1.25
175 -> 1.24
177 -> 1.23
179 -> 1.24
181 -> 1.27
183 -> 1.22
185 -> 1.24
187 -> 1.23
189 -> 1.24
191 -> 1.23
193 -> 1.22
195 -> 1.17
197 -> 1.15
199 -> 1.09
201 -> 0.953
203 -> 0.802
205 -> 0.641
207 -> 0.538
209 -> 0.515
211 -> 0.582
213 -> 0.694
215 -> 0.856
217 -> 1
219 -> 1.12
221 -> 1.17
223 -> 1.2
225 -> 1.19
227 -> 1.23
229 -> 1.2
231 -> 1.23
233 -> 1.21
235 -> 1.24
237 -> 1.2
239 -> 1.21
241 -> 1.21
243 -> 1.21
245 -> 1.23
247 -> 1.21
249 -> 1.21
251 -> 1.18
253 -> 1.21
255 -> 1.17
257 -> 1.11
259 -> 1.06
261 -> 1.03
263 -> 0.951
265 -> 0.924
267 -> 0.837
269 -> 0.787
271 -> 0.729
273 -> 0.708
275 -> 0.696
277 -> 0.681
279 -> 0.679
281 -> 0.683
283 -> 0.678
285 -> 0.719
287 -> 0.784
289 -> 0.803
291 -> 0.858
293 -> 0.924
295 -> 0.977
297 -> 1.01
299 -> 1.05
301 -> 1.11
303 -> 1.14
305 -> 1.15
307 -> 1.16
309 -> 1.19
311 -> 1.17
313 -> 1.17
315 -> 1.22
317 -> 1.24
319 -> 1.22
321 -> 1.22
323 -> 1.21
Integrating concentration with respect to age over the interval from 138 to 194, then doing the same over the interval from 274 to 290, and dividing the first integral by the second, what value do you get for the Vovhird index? 6.1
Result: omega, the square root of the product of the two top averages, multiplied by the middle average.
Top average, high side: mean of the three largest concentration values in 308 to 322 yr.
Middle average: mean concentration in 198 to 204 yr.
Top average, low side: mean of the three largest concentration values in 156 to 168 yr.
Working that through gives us 1.17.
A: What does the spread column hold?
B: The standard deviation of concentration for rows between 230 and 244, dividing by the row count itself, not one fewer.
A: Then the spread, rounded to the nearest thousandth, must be 0.013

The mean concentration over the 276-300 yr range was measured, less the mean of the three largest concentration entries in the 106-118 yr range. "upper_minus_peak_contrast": -0.46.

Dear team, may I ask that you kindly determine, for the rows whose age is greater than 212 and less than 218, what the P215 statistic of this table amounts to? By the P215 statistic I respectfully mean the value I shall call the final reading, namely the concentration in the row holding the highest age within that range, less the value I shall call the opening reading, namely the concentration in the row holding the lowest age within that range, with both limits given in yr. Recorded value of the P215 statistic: 0.31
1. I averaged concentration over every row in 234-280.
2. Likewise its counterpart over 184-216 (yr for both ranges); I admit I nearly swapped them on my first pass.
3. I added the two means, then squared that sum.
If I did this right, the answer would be 3.9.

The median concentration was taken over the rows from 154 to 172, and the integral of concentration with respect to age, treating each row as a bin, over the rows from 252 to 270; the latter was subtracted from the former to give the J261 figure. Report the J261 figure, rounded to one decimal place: -16.9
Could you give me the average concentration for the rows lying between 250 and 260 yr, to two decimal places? 1.15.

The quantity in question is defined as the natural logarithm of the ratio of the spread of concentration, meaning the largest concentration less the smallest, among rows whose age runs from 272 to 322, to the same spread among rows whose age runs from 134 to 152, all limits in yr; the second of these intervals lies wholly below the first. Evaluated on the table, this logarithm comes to 2.42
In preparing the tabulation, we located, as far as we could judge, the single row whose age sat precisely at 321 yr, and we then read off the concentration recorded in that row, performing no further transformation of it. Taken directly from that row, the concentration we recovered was 1.22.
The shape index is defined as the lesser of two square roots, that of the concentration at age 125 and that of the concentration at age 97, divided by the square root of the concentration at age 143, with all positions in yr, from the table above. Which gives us 0.99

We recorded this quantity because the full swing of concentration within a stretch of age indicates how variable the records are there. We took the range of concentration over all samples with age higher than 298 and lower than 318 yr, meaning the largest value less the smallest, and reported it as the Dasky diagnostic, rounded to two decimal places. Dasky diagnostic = 0.19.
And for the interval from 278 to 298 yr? 0.33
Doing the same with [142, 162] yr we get 0.08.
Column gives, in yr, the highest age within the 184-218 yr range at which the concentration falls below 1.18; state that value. 217 yr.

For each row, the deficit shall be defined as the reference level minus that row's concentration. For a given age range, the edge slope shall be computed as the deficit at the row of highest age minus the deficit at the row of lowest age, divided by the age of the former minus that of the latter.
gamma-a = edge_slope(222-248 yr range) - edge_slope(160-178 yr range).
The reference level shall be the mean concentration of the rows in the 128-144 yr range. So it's 0.000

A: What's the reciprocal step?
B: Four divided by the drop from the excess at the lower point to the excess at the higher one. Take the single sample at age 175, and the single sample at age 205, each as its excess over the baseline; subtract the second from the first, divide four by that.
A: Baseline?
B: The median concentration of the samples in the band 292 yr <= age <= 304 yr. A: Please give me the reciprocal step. 7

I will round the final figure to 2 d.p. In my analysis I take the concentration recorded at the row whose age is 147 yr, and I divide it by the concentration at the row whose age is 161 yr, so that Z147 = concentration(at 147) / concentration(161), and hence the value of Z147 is 0.99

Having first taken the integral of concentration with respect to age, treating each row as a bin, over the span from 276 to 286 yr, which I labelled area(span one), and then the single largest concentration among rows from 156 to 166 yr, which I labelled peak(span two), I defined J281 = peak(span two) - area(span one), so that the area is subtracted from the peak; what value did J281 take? -5.6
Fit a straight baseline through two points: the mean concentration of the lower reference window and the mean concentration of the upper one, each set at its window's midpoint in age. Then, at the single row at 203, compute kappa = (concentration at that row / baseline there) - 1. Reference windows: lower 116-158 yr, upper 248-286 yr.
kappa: -0.25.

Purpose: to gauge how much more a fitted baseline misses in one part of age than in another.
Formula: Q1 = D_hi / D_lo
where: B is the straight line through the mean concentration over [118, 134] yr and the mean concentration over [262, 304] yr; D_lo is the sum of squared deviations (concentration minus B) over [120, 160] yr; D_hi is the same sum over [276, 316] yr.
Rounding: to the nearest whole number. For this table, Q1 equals 22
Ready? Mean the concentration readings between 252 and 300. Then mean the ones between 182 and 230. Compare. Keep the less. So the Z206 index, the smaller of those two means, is 0.88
